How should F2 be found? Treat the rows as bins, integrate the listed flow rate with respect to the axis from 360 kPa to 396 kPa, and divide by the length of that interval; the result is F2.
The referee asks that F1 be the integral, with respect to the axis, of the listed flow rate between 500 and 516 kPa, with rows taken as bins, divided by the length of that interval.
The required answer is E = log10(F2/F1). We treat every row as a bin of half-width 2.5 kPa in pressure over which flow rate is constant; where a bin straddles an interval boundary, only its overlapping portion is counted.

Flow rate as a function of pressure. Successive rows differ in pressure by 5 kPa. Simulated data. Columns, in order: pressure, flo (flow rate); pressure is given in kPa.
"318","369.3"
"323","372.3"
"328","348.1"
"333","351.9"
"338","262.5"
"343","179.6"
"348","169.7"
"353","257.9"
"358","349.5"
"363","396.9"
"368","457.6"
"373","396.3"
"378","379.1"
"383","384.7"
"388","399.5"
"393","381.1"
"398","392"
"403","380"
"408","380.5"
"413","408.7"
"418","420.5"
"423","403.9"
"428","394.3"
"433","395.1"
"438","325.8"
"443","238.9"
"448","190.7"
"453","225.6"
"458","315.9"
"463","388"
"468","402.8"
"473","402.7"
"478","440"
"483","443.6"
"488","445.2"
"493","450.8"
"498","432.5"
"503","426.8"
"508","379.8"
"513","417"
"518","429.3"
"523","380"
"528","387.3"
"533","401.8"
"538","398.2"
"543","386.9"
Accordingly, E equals -0.01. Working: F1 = 409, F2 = 399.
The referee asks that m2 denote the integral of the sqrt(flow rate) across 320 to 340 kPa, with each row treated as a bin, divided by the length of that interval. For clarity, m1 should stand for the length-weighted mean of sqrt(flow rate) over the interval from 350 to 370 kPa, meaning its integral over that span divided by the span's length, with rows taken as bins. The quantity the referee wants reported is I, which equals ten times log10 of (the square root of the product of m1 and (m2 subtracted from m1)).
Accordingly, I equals 5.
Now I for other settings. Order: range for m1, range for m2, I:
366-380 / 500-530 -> 2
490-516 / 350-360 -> 9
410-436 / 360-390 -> -1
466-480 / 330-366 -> 9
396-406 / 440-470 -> 9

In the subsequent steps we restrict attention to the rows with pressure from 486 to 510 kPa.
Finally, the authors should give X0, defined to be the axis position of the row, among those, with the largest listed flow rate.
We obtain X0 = 493 kPa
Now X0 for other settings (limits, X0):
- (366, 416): 368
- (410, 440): 418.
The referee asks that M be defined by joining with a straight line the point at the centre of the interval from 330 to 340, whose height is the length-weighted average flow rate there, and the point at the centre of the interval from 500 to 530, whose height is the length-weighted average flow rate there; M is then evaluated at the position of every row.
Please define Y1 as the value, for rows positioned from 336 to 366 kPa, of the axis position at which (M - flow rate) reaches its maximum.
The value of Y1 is 348 kPa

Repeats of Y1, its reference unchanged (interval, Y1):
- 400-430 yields 408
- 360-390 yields 378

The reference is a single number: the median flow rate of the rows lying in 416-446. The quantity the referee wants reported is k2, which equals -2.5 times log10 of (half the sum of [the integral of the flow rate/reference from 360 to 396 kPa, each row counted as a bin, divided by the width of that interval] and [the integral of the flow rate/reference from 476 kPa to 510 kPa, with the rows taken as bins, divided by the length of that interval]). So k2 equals -0.05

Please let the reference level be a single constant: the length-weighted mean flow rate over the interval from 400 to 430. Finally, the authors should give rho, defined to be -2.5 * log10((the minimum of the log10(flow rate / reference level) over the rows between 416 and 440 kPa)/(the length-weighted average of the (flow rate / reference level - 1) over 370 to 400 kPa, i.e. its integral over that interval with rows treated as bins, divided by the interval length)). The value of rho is -2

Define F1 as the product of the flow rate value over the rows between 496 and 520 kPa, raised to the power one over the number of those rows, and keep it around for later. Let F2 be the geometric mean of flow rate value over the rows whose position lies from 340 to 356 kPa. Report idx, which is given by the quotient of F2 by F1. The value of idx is 0.48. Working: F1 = 417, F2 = 199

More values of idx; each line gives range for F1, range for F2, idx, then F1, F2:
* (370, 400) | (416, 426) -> 1.06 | 389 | 412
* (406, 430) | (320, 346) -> 0.73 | 401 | 293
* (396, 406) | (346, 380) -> 0.85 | 386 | 329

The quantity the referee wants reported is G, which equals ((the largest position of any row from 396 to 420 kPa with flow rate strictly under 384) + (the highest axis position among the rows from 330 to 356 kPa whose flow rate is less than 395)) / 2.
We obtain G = 380.5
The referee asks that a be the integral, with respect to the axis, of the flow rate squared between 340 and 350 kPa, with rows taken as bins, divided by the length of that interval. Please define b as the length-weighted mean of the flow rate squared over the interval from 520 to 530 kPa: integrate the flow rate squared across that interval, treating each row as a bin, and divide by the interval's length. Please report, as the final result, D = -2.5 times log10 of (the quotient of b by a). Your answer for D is -1.7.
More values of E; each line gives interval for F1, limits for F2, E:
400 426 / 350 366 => -0.08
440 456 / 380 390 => 0.24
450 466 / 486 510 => 0.14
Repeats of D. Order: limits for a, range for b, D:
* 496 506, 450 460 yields 1.0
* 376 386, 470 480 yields -0.2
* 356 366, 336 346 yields 1.2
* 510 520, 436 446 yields 0.9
